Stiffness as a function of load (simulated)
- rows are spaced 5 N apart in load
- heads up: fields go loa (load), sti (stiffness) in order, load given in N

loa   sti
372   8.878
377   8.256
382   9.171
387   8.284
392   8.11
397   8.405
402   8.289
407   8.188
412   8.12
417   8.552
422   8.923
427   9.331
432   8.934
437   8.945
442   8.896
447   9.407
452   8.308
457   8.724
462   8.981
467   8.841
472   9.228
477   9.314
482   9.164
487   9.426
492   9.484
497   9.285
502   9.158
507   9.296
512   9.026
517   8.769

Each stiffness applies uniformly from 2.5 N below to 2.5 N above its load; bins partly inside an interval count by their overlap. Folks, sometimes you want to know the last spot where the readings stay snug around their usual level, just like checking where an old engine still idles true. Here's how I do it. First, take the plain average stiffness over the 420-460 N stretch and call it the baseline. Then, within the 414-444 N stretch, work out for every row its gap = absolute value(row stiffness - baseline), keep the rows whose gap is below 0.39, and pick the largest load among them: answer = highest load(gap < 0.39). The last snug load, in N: 442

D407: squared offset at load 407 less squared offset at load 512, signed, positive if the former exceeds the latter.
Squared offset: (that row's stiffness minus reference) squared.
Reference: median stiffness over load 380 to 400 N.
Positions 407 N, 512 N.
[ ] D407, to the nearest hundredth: -0.44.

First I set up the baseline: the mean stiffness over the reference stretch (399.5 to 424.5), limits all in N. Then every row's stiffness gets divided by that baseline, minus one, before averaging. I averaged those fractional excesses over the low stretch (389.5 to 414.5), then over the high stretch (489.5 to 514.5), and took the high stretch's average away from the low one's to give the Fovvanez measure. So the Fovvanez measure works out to -0.12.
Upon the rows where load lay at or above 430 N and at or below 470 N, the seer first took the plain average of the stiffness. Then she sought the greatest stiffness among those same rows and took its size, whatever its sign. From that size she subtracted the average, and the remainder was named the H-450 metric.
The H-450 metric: 0.5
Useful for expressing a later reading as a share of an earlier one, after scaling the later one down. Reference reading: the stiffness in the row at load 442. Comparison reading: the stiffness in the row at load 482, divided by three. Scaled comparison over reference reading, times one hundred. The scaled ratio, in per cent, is 34.3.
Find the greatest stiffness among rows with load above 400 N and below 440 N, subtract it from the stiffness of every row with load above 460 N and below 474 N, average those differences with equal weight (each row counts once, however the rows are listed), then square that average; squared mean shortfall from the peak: 0.10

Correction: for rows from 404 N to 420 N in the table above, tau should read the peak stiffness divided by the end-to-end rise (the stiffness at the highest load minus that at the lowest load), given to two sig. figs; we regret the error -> 23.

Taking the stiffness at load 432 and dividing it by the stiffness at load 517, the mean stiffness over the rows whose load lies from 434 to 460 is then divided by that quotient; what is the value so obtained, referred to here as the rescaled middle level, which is 8.7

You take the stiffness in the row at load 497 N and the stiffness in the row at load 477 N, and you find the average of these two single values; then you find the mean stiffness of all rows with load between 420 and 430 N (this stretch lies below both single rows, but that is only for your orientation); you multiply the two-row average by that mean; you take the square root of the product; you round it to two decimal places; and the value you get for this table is 9.21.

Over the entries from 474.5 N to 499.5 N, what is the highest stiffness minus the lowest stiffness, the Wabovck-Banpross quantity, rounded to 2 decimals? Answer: 0.32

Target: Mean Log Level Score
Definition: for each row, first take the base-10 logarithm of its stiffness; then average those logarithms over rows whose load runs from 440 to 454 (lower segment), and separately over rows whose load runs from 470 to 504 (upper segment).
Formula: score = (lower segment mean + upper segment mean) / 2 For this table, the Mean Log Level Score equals 0.958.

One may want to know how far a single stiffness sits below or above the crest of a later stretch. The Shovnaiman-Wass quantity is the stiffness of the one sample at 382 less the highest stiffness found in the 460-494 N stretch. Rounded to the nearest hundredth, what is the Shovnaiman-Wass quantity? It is -0.31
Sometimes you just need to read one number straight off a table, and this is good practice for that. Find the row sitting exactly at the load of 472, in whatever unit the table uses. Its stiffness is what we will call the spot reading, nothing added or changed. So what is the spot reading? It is 9.228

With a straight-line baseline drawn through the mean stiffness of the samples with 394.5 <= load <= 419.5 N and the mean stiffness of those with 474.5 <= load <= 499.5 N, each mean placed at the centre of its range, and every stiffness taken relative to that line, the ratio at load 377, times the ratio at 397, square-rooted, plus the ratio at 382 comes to 2.18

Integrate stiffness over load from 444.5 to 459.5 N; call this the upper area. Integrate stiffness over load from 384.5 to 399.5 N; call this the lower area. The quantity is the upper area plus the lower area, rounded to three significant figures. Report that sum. 256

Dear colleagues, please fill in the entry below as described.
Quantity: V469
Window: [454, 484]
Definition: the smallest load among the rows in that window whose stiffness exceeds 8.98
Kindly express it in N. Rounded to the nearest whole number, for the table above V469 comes 462 N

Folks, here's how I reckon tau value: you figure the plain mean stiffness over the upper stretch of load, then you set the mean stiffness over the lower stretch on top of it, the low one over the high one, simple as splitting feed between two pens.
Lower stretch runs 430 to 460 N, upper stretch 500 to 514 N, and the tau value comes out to 0.968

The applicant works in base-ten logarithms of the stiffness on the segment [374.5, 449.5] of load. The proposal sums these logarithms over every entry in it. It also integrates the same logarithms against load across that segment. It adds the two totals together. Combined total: 84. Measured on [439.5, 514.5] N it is 86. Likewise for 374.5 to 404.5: 33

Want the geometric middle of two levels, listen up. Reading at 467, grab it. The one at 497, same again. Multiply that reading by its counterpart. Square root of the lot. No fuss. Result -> 9.1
